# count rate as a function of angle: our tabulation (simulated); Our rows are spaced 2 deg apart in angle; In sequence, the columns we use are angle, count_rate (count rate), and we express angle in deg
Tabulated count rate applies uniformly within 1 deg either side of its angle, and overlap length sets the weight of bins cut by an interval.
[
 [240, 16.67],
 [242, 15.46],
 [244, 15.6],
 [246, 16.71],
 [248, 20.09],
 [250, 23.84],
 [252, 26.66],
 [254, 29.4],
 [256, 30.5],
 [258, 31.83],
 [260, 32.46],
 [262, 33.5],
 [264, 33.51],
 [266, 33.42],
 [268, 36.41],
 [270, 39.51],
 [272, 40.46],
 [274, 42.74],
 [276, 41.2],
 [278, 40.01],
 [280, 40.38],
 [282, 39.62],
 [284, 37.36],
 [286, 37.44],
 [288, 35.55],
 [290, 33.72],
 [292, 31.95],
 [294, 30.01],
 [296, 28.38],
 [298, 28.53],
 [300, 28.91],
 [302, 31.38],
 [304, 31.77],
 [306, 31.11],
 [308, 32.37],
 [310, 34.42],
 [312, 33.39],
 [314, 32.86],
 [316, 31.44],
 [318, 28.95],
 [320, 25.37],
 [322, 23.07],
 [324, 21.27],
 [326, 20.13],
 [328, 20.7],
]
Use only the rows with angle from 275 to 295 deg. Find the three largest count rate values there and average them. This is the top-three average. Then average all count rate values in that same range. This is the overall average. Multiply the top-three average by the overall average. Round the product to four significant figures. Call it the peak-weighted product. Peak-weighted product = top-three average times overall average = 1488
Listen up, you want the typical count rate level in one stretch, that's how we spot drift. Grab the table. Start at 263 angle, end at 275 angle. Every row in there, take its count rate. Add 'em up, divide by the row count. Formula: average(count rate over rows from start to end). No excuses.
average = 38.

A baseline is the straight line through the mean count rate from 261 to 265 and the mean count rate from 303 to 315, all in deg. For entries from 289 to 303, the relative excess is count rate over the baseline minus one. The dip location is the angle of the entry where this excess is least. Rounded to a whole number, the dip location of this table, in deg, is 296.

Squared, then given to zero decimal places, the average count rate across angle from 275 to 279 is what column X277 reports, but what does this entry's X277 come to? 1649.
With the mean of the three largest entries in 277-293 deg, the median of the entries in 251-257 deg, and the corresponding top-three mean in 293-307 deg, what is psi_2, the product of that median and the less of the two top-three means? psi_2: 924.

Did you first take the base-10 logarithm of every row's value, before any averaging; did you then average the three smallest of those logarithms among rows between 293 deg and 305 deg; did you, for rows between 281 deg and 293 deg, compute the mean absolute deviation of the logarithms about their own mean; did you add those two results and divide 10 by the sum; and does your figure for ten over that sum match 6.7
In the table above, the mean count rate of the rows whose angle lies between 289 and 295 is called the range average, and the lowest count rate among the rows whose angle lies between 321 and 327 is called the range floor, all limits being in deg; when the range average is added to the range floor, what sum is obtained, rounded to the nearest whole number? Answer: 52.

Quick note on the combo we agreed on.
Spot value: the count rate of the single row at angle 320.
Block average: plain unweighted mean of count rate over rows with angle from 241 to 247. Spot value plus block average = 41.3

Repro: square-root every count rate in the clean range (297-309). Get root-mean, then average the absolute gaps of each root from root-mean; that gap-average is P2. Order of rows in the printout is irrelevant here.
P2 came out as 0.1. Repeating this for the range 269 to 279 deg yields 0.1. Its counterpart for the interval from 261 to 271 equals 0.2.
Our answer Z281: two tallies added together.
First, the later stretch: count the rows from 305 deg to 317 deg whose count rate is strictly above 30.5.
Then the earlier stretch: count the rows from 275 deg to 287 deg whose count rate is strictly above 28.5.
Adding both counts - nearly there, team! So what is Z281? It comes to 12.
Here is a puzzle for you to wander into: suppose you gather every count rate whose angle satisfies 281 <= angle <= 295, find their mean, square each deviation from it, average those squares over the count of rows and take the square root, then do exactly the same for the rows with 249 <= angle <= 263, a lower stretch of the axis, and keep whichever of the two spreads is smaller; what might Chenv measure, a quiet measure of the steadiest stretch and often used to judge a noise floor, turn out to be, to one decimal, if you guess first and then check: 3.1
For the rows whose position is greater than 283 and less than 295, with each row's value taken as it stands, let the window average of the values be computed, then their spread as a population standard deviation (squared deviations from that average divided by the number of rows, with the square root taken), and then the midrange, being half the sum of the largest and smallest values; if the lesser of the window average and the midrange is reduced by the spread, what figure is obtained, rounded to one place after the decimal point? 31.0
